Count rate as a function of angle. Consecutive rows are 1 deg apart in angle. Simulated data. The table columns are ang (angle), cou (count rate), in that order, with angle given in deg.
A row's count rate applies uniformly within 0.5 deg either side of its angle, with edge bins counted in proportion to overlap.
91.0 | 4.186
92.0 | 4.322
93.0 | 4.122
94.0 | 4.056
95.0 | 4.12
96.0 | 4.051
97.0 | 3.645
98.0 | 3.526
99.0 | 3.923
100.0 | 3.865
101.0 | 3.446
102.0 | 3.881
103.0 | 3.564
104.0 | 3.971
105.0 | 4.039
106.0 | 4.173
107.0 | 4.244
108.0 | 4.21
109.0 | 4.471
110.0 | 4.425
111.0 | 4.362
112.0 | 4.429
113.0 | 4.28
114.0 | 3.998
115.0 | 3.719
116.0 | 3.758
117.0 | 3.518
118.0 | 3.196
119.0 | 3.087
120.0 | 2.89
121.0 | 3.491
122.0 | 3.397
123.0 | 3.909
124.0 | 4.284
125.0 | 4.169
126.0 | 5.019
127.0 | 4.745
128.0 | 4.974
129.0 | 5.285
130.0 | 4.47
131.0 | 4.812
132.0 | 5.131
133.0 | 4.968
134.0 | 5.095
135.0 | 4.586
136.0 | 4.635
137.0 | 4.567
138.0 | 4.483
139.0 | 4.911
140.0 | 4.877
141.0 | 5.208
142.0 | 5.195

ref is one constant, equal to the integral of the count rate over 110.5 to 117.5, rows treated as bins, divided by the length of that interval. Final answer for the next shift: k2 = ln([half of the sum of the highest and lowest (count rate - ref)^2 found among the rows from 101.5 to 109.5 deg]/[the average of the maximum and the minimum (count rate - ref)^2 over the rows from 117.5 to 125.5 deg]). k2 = -2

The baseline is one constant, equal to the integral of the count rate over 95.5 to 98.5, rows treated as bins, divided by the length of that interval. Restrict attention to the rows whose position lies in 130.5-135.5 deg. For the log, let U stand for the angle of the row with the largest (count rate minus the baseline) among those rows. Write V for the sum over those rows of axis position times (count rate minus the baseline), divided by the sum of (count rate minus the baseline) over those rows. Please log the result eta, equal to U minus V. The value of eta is -0.9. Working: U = 132.0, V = 132.9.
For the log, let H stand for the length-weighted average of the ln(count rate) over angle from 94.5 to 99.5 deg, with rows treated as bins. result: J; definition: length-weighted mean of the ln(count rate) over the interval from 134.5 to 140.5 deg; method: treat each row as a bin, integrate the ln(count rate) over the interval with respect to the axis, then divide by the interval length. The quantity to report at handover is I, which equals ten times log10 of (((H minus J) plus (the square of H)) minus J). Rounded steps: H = 1.35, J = 1.54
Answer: -11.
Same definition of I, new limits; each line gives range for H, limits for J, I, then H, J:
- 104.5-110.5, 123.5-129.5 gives -4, 1.45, 1.55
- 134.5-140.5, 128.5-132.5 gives -1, 1.54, 1.59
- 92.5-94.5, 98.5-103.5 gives -1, 1.41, 1.32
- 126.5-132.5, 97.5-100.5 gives 2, 1.59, 1.33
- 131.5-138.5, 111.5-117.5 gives 1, 1.56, 1.37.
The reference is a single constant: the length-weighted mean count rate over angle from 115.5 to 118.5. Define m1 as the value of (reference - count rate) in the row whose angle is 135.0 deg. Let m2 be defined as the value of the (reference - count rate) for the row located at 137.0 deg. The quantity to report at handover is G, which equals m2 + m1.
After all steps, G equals -2.2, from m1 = -1.10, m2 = -1.1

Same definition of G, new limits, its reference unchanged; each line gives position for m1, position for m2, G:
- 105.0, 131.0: -1.9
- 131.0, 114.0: -1.8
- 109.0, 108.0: -1.7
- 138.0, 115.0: -1.2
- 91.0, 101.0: -0.7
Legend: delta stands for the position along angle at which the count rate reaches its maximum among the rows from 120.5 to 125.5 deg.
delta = 124.0 deg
